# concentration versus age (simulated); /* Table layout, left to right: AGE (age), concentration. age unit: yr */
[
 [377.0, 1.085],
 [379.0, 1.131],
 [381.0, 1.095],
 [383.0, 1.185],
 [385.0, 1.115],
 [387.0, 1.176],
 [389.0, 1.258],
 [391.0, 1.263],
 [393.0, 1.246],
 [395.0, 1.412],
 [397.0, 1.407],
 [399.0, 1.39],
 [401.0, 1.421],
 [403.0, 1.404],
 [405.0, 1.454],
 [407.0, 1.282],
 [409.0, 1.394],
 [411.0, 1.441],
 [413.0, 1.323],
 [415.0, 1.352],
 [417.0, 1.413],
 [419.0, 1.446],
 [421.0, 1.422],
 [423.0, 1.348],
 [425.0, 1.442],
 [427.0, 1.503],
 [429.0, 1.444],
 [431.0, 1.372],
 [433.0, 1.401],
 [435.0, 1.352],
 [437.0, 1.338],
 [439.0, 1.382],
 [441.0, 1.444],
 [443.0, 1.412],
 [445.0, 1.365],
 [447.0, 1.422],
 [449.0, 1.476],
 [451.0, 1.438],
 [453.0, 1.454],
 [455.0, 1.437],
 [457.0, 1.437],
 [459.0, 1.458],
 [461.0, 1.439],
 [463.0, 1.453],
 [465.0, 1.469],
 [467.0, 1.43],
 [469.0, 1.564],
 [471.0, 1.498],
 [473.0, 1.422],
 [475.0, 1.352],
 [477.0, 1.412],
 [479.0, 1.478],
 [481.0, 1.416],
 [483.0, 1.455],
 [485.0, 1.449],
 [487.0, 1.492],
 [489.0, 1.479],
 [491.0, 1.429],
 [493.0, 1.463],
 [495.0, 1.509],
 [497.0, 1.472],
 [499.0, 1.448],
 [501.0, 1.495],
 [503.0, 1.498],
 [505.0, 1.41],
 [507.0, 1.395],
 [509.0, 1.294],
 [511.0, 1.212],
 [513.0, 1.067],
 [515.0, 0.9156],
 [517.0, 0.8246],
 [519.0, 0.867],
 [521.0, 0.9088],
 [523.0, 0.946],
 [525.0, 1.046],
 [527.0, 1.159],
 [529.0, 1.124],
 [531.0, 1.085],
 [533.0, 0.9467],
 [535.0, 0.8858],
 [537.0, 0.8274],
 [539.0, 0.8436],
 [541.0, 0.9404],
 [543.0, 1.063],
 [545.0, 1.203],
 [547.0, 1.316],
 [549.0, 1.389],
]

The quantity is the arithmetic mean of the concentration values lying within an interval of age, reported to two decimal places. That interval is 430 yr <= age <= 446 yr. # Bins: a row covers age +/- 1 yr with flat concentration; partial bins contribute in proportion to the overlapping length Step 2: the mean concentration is 1.38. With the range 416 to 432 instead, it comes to 1.42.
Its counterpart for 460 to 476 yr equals 1.45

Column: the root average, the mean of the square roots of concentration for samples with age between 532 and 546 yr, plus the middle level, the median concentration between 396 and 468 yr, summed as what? 2.40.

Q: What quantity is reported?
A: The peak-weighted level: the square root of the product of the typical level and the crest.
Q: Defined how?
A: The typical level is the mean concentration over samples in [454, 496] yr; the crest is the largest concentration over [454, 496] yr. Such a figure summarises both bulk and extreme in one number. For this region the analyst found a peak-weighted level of 1.51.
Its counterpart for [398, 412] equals 1.43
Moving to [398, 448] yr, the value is 1.45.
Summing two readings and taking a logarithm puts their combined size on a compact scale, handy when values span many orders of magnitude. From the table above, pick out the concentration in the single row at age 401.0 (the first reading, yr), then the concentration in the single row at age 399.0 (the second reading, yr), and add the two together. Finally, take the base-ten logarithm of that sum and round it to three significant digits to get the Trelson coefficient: 0.449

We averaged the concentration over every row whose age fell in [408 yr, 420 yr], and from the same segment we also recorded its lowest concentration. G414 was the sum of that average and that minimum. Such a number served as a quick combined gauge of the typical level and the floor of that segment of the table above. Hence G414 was 2.72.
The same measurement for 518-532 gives 1.89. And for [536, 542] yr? 1.70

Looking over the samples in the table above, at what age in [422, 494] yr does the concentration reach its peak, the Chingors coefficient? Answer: 469.0 yr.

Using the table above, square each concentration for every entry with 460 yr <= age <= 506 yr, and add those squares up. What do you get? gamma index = 49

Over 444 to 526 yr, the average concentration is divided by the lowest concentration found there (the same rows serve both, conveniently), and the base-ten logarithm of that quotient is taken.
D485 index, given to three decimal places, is 0.215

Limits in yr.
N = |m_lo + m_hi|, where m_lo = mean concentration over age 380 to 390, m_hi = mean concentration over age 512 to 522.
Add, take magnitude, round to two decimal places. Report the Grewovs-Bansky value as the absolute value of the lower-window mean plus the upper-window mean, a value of 2.08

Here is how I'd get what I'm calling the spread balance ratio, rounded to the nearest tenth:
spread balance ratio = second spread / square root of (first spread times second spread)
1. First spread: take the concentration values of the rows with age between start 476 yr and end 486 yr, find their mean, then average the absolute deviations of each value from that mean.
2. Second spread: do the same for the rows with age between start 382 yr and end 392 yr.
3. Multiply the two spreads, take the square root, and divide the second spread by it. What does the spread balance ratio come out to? 1.5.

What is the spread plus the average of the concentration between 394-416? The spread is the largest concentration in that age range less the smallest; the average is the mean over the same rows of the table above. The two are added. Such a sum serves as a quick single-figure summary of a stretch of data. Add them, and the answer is 1.56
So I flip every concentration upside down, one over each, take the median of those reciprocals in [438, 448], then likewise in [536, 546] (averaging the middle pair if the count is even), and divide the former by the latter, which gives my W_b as 0.67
